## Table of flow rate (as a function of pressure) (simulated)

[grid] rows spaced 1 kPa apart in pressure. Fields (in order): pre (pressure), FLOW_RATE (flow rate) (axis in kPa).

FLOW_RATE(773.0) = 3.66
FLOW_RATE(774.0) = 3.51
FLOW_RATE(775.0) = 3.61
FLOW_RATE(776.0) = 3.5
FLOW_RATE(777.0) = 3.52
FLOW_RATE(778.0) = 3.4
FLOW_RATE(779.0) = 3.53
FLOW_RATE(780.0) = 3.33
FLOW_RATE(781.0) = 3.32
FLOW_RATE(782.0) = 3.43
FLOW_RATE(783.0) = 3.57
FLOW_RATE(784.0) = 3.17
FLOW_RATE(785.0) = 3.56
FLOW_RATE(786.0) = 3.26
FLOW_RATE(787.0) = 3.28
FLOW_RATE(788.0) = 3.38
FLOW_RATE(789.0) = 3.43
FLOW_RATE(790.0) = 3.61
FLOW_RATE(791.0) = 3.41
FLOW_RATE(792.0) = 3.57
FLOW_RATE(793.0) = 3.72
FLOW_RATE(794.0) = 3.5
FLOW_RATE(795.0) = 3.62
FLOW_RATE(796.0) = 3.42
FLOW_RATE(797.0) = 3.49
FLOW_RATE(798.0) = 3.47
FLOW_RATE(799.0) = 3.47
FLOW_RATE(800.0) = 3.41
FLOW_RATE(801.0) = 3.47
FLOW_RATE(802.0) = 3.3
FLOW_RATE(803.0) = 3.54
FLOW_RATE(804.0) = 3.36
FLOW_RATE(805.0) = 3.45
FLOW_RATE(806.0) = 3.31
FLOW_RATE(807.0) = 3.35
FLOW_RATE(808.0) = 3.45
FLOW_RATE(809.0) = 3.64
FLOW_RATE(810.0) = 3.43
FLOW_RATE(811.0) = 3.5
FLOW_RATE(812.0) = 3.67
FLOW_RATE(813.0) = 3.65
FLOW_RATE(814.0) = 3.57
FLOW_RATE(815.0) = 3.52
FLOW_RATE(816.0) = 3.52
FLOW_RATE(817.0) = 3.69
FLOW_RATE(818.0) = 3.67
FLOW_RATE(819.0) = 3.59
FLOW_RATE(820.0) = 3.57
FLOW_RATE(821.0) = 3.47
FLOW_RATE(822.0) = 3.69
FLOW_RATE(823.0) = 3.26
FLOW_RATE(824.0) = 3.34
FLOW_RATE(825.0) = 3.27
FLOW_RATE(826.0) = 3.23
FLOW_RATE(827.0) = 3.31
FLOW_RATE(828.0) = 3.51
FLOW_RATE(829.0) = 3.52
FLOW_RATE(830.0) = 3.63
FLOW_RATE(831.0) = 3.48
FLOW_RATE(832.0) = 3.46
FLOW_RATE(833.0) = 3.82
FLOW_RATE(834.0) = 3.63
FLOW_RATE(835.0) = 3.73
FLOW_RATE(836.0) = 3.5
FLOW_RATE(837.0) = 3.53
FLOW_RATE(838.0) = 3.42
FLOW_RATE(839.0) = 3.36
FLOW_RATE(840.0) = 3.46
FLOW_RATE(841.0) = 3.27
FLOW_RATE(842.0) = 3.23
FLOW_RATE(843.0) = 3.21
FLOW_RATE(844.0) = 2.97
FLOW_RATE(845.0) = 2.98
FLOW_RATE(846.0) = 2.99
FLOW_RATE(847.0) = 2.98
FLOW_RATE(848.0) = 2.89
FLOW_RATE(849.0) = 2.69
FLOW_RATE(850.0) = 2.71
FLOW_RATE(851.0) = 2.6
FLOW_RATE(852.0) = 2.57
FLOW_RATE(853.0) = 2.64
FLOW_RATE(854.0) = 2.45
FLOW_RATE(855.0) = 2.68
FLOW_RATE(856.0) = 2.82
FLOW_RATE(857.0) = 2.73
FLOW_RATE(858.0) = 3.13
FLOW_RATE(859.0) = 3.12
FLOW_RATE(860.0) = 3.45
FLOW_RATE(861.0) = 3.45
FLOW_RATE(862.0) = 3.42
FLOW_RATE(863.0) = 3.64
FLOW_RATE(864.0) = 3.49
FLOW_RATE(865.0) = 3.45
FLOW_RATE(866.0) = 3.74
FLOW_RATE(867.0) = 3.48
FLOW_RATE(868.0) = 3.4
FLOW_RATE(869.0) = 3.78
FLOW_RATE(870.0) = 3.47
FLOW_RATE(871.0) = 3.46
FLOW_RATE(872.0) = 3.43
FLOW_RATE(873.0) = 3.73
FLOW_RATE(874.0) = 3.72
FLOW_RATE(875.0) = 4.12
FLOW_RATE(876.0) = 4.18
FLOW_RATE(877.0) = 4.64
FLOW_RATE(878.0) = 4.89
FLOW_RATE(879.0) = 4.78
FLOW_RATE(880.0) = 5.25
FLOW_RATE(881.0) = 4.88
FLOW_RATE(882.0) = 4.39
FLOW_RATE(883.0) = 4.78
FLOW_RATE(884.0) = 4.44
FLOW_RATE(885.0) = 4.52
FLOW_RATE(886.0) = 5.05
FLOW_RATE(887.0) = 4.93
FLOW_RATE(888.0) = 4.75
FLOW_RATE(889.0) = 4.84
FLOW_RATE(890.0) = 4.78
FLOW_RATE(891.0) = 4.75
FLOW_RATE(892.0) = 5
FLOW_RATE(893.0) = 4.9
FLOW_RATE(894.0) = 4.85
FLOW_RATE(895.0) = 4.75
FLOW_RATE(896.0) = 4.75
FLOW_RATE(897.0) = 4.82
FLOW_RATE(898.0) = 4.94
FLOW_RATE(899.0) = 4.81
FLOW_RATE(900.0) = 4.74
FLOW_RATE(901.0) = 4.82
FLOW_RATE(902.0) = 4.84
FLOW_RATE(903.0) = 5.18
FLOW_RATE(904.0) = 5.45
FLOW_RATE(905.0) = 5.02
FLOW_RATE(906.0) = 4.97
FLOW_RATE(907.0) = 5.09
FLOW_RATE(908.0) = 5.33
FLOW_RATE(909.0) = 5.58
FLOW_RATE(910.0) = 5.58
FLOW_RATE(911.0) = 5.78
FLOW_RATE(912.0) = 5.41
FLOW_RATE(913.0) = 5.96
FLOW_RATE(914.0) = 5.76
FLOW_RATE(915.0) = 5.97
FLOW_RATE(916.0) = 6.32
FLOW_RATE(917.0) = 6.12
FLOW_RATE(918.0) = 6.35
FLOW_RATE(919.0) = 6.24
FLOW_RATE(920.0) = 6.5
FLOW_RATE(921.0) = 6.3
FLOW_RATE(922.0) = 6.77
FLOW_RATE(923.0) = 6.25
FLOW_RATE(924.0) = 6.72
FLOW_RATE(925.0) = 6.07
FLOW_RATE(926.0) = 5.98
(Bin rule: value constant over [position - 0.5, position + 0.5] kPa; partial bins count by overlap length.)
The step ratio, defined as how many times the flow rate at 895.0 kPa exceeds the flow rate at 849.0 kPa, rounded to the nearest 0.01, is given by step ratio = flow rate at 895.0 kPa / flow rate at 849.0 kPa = 1.77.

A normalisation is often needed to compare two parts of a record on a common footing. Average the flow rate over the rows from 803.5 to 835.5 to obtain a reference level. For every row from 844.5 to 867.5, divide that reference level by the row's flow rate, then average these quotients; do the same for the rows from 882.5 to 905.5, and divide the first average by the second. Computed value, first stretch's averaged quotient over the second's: 1.62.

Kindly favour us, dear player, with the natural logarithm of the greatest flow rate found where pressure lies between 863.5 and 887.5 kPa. 1.658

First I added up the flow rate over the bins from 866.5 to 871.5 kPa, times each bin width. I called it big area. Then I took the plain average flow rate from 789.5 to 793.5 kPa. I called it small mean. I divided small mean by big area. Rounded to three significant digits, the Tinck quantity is 0.203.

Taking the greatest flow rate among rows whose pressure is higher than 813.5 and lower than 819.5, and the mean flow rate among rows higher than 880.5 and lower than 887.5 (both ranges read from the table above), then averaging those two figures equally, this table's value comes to 4.2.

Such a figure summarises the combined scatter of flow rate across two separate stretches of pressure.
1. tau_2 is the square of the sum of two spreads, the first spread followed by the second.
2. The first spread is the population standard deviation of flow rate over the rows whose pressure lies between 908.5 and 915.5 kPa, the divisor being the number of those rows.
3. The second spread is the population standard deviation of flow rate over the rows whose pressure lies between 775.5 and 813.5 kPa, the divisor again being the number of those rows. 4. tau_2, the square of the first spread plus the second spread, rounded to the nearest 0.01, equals 0.10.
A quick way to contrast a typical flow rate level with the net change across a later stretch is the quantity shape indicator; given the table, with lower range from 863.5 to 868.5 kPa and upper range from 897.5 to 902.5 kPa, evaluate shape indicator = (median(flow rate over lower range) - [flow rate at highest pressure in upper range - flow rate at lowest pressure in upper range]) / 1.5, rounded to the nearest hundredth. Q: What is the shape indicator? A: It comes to 2.39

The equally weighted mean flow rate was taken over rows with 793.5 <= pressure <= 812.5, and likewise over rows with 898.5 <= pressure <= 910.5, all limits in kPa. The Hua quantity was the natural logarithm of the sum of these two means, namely 2.15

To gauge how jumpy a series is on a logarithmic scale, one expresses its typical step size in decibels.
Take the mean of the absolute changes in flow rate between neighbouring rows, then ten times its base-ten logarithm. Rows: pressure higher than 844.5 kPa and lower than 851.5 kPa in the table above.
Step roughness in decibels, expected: -11.3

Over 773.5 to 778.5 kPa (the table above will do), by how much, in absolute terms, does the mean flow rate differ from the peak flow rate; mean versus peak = 0.10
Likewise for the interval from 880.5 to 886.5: 0.37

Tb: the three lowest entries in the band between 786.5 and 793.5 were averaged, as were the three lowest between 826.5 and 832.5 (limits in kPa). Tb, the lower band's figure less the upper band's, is -0.1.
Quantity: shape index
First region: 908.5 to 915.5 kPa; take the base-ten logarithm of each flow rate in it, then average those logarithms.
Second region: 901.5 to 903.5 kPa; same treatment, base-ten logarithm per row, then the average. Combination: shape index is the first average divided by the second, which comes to 1.08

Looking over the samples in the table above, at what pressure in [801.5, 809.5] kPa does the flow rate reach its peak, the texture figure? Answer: 809.0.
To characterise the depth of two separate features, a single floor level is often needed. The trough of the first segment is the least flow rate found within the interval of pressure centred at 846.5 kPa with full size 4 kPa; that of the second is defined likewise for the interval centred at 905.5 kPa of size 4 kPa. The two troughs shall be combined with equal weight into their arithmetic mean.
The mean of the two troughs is 3.9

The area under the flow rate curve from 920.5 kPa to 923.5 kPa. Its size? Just 19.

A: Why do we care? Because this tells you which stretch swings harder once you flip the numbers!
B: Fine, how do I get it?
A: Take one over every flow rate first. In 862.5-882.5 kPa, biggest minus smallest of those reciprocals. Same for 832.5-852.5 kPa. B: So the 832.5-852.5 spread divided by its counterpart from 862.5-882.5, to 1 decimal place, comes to 1.2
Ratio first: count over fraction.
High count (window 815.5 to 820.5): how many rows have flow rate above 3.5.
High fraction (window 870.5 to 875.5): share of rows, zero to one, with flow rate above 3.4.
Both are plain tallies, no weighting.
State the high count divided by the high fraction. 5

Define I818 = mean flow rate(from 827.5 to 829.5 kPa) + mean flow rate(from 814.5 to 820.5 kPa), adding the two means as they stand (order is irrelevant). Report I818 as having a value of 7.1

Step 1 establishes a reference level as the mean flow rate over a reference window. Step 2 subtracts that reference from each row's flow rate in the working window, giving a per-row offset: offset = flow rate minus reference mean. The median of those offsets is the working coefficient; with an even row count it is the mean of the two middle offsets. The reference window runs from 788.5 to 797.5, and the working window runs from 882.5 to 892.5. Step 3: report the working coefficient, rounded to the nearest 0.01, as 1.25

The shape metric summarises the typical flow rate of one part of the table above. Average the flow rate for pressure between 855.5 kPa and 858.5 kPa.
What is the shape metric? 2.89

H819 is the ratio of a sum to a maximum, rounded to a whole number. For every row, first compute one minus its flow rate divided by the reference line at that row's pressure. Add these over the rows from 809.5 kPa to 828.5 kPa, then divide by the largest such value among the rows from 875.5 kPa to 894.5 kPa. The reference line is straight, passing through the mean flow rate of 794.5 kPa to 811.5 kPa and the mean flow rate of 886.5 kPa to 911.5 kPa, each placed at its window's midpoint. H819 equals 11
